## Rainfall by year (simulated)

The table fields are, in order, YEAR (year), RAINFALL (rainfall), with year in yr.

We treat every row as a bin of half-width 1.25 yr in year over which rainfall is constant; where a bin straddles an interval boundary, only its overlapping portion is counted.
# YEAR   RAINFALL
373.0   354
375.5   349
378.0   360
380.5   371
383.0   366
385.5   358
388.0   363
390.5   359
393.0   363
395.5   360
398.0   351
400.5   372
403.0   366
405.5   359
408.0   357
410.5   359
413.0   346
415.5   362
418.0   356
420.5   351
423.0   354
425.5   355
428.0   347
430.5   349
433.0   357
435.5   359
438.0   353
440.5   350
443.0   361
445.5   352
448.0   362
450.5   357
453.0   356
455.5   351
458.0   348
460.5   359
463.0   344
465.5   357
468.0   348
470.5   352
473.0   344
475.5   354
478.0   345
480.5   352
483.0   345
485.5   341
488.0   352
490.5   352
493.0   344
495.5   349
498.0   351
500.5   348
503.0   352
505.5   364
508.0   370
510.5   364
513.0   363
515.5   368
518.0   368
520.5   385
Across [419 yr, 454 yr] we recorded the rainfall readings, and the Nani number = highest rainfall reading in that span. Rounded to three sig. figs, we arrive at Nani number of 362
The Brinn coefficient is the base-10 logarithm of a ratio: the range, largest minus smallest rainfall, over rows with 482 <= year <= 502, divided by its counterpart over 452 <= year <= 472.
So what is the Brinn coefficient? -0.13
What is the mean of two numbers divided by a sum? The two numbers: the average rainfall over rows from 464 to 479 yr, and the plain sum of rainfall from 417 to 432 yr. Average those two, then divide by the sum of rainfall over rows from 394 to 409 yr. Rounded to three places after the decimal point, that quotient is 0.569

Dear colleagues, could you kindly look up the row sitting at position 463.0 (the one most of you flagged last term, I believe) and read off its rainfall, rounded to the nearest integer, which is 344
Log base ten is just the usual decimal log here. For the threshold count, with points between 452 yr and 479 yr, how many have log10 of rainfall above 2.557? 0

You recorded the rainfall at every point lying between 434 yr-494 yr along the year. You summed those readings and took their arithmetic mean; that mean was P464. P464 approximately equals 352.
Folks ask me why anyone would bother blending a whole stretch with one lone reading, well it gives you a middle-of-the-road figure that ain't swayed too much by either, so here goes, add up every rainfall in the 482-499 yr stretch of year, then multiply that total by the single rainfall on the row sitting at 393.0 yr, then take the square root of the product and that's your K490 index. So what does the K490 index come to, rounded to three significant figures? 940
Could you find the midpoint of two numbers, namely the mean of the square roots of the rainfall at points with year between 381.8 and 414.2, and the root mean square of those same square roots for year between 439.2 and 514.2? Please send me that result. 18.9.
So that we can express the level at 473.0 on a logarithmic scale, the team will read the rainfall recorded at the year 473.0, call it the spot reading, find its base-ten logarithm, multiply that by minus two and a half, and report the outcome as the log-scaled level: -6.341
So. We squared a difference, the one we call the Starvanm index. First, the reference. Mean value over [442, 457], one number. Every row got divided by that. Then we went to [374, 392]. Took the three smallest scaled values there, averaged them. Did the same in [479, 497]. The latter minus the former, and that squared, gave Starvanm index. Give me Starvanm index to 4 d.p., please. 0.0011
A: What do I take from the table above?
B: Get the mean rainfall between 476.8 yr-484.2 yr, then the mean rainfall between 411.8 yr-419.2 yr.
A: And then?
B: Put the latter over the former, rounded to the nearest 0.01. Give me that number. 1.02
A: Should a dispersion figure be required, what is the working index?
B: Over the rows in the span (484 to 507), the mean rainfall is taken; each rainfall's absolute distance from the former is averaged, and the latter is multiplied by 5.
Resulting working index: 21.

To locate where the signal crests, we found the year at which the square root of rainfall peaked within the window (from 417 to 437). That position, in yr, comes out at 435.5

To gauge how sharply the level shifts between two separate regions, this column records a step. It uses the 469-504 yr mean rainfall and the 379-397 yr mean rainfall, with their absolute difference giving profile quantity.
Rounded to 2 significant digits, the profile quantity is 14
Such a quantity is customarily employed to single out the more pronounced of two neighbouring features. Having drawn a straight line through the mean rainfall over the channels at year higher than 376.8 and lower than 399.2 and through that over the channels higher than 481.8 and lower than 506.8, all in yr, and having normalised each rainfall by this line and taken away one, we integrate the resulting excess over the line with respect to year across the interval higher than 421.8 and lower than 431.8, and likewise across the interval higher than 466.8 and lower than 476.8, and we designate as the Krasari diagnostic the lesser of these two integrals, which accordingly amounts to -0.163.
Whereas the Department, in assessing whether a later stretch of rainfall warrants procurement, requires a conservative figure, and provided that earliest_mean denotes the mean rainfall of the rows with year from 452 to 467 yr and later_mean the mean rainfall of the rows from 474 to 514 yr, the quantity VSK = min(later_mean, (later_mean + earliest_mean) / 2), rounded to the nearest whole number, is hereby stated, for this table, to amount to 353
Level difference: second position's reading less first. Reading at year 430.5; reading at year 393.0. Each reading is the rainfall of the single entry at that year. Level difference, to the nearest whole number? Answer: 14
